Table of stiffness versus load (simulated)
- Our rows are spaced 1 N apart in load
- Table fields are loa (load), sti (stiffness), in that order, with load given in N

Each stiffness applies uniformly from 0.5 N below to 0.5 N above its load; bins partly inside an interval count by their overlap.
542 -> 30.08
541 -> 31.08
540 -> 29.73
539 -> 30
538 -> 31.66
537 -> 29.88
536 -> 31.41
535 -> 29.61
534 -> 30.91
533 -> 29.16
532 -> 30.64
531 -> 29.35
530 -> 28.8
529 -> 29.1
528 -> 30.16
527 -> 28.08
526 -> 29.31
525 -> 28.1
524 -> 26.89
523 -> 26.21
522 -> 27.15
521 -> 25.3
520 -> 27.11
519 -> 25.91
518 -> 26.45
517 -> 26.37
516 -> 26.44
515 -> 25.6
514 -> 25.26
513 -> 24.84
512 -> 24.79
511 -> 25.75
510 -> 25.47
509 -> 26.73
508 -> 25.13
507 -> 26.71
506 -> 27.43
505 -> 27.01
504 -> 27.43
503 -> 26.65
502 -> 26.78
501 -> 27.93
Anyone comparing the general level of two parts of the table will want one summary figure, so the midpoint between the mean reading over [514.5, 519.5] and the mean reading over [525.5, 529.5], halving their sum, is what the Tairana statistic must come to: 27.7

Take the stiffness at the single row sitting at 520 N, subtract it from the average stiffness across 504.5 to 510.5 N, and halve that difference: -0.3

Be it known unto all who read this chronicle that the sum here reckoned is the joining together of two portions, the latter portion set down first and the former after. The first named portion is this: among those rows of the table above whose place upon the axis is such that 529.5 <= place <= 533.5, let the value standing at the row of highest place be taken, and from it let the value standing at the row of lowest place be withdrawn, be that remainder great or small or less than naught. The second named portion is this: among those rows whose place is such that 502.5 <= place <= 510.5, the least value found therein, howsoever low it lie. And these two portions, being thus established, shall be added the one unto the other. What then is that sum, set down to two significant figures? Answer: 25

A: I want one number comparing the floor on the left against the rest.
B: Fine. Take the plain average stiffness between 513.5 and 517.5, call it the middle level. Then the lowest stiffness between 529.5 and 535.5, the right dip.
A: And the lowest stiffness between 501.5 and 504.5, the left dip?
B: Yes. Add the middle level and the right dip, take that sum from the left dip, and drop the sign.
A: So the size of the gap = 28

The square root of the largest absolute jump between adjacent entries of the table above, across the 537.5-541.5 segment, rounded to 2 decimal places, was 1.29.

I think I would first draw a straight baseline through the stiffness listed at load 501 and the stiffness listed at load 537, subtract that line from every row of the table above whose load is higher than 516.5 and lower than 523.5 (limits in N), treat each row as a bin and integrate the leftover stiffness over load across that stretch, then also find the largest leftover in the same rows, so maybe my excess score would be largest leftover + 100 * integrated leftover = -1823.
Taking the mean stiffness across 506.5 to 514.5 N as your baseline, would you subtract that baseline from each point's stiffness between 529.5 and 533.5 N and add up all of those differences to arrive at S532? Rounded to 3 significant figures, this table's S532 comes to 15.6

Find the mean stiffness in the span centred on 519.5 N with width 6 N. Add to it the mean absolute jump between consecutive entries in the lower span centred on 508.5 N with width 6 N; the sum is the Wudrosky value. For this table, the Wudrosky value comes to 27.5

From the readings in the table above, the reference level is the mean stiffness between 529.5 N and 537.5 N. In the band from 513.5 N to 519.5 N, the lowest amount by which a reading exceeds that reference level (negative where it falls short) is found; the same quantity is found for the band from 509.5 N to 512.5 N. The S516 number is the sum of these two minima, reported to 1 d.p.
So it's -9.9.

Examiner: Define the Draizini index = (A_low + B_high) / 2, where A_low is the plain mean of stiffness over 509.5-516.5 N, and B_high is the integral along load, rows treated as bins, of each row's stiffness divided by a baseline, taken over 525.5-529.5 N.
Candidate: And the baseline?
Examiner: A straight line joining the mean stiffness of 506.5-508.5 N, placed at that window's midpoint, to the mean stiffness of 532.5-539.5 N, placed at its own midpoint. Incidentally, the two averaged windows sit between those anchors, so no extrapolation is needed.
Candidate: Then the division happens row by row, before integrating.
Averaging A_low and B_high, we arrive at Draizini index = 14.7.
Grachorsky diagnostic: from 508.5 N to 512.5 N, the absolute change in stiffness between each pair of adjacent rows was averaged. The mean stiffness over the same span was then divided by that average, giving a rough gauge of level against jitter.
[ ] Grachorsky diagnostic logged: 30.8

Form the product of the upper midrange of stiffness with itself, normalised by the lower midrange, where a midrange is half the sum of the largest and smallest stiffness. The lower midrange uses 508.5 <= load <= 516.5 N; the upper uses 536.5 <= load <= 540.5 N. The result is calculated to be 36.6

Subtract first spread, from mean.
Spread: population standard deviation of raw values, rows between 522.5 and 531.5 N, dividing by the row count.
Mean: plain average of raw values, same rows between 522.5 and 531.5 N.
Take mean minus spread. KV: 27.3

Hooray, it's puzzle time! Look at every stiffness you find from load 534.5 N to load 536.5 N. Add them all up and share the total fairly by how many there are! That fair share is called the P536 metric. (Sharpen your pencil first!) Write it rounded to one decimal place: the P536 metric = 30.5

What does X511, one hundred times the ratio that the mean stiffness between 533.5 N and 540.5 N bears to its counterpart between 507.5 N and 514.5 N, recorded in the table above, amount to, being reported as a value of 120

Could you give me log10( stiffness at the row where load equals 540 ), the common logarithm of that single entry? 1.47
